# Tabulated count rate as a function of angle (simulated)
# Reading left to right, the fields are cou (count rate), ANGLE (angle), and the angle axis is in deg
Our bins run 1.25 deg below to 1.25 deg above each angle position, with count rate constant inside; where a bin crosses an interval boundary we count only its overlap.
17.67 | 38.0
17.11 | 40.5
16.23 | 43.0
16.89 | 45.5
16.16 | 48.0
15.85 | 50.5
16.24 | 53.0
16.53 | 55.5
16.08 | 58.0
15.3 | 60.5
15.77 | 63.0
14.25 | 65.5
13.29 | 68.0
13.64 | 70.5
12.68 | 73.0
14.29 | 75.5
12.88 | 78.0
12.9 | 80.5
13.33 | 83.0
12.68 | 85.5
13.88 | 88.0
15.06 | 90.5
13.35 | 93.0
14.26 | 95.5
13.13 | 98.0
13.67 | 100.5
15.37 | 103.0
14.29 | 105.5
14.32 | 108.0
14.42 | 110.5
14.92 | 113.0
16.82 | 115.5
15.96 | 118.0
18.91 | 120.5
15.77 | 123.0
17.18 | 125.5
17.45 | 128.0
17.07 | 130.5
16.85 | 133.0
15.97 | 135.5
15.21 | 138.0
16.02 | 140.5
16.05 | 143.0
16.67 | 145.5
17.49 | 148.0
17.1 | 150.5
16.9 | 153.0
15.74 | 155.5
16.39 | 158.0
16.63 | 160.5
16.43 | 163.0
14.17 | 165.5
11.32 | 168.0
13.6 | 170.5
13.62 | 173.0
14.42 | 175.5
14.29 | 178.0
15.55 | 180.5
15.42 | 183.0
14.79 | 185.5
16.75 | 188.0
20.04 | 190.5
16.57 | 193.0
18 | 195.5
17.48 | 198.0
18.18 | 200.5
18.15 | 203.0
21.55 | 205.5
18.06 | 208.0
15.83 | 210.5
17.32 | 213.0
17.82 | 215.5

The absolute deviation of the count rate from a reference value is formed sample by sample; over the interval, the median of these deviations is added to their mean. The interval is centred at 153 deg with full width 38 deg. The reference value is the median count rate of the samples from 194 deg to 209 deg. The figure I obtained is 4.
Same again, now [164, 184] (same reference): 8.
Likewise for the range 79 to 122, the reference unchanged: 7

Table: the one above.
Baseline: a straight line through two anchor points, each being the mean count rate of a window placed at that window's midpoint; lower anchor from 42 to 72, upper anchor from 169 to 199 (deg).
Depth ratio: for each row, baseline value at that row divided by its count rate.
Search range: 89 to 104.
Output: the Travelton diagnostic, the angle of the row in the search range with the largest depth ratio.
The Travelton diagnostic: 98.0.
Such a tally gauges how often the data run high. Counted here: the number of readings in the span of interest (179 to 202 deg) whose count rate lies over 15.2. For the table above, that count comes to 8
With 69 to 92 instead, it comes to 0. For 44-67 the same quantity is 8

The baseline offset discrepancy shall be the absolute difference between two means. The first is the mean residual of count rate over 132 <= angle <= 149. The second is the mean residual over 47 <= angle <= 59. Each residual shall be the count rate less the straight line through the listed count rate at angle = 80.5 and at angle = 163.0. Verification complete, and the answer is 3.6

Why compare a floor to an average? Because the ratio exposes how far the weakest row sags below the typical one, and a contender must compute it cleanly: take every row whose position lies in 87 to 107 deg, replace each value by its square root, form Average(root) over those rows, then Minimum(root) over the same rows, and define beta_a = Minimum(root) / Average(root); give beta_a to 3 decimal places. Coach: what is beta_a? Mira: 0.964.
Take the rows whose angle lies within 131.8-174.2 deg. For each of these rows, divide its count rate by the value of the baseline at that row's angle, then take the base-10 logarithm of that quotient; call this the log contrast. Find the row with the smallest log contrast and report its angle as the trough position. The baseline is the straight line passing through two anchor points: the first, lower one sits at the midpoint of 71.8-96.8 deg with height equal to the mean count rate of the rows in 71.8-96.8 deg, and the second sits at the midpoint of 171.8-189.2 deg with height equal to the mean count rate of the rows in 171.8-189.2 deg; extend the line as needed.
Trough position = 168.0 deg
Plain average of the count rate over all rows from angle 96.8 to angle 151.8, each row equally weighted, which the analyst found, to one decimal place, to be 15.9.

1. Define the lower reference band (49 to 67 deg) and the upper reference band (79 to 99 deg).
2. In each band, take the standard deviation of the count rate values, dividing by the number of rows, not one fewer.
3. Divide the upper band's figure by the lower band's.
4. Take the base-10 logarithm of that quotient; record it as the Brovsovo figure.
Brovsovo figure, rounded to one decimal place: 0.0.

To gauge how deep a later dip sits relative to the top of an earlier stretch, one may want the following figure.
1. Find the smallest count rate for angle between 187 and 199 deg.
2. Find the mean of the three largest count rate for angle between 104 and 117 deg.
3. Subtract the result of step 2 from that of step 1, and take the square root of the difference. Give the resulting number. 1.09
